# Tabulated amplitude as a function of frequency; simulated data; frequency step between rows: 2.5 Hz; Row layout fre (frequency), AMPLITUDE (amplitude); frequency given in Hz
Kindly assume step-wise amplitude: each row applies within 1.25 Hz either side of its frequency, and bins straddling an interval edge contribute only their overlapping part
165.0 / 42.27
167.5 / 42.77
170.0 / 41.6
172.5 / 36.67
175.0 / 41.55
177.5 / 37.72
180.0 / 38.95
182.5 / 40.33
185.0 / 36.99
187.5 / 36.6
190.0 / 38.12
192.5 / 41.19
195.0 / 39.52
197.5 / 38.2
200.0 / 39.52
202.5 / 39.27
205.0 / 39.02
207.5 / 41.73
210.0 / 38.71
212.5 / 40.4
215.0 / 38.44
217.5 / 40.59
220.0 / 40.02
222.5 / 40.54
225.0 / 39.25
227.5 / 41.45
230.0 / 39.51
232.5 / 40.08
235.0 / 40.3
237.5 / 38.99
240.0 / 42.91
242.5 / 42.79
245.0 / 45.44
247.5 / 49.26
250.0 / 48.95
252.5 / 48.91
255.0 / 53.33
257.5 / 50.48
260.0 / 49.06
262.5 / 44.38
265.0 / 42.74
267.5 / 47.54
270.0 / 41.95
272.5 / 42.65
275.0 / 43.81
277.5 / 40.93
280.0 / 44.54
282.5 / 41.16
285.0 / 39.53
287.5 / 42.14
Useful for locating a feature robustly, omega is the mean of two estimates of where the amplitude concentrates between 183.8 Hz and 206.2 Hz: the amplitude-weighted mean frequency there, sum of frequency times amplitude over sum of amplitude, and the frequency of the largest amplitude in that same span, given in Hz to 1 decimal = 193.8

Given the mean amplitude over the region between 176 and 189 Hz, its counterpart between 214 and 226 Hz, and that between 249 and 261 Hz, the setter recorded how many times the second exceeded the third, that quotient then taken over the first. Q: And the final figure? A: 0.0208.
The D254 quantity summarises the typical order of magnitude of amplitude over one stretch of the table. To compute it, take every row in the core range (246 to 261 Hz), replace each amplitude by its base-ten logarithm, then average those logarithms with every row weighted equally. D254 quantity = 1.70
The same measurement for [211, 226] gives 1.60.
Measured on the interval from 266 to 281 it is 1.64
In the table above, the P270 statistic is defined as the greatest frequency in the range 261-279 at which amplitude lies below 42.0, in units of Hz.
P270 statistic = 277.5 Hz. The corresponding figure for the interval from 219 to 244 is 237.5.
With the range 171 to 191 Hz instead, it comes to 190.0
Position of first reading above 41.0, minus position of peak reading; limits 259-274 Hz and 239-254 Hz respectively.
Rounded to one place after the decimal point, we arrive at 12.5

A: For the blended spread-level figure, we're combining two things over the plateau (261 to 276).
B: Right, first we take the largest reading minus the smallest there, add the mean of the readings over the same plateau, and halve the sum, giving 25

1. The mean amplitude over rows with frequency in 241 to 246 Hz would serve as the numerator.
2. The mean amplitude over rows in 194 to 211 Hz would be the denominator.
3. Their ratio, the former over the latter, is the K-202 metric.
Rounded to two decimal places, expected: 1.12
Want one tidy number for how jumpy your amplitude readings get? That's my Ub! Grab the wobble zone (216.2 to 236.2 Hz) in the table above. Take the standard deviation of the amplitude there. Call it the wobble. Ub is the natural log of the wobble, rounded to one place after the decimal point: -0.4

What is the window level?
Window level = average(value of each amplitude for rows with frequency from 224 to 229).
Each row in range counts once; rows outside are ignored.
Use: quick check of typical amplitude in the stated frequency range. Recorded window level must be 40.4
